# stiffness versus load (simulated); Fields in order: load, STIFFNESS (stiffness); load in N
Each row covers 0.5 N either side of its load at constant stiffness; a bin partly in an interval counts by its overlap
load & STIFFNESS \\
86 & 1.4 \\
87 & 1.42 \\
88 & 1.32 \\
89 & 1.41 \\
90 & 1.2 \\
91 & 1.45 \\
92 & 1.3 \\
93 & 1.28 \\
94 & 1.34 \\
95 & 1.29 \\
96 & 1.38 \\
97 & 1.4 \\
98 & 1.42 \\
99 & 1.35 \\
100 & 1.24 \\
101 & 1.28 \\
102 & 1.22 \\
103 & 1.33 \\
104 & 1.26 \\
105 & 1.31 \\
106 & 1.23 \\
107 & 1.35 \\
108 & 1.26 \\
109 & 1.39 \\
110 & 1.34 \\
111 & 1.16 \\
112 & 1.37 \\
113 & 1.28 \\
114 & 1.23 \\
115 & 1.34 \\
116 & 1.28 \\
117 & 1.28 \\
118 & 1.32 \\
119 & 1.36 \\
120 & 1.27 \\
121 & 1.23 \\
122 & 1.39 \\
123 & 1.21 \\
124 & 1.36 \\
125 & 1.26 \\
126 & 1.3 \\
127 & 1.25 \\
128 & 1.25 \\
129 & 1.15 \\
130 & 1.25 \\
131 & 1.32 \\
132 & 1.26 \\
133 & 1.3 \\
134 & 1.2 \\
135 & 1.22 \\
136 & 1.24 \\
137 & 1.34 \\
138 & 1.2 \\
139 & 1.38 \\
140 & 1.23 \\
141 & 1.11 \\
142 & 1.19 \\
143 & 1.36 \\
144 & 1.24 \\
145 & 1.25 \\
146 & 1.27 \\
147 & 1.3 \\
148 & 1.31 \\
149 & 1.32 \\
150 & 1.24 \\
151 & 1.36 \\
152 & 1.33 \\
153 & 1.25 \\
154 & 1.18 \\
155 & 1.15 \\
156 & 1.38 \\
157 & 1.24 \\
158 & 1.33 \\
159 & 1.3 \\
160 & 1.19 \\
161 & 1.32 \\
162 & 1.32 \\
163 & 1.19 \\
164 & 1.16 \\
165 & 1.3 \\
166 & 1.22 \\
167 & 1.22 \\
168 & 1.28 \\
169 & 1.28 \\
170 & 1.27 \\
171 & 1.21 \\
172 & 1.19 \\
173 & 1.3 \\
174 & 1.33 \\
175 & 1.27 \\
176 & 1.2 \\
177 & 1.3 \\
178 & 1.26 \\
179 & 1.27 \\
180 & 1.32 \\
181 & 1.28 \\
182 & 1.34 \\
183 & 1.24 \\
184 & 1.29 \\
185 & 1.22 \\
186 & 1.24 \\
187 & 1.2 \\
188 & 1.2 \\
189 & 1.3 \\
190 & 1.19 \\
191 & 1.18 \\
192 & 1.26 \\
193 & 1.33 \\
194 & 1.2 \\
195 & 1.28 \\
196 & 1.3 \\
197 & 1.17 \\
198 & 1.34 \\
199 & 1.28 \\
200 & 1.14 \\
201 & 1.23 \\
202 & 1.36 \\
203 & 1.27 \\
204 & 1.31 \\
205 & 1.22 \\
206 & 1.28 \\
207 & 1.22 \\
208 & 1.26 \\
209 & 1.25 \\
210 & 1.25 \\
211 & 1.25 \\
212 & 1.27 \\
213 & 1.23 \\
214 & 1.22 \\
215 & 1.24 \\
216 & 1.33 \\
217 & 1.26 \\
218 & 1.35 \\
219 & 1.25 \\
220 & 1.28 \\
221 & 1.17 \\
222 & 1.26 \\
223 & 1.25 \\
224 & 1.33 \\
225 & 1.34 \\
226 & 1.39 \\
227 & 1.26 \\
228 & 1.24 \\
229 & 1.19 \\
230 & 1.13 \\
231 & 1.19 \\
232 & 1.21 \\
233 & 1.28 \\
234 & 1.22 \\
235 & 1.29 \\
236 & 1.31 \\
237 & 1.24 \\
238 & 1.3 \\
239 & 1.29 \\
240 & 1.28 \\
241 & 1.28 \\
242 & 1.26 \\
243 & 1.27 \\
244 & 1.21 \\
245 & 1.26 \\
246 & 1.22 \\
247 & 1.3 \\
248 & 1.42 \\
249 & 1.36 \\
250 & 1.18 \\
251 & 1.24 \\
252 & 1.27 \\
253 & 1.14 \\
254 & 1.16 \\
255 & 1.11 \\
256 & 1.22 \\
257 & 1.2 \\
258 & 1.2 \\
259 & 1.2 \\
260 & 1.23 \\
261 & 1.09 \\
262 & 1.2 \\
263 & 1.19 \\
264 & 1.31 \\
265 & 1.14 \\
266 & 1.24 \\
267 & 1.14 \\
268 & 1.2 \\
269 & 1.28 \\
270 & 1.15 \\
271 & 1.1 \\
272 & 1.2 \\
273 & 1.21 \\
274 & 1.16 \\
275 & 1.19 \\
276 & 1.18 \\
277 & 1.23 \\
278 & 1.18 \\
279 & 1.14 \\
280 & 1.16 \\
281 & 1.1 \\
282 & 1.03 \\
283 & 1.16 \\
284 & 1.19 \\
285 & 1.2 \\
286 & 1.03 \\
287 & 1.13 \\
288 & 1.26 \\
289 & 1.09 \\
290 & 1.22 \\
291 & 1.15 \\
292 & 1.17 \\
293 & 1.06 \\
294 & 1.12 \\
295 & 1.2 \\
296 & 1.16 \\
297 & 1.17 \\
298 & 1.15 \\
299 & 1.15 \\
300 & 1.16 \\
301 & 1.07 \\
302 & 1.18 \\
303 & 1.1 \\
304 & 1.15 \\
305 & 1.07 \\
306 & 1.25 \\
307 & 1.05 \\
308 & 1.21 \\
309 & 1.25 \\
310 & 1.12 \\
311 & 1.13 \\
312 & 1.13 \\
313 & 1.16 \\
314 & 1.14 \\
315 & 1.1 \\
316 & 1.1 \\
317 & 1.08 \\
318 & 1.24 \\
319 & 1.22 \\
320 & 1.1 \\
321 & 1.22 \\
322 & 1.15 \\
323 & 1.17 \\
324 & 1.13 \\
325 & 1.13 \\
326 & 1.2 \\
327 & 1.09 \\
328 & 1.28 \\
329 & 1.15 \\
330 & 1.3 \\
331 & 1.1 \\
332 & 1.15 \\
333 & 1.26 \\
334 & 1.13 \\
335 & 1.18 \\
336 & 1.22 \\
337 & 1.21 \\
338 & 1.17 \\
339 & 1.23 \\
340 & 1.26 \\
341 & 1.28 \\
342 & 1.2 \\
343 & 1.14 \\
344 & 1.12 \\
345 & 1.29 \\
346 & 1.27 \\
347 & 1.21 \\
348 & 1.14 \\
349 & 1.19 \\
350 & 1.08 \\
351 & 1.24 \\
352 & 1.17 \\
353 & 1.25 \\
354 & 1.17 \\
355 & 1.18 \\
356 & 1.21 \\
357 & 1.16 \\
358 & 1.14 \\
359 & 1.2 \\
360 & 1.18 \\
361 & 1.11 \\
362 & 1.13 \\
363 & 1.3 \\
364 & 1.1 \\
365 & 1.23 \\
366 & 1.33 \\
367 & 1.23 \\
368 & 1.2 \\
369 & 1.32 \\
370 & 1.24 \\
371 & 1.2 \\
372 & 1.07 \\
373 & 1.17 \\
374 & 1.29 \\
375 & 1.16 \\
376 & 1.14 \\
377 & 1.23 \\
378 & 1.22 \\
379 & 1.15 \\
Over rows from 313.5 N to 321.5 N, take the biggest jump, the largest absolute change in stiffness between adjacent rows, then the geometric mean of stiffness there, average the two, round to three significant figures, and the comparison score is 0.654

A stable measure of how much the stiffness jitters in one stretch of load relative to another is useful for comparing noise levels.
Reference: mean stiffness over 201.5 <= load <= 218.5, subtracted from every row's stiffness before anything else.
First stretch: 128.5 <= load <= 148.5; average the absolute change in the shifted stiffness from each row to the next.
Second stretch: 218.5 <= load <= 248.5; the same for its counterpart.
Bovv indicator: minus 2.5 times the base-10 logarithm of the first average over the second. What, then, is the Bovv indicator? -0.5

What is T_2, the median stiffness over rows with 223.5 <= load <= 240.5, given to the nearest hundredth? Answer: 1.28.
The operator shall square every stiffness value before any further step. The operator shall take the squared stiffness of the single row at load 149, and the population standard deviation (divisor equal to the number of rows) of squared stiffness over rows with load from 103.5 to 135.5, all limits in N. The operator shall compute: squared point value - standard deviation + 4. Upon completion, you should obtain 5.59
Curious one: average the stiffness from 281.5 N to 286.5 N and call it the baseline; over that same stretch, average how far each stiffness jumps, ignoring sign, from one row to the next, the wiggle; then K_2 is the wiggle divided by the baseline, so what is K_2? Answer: 0.076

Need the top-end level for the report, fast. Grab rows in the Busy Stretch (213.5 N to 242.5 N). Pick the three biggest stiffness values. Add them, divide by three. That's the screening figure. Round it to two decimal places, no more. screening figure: 1.36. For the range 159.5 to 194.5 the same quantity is 1.33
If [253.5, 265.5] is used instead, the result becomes 1.25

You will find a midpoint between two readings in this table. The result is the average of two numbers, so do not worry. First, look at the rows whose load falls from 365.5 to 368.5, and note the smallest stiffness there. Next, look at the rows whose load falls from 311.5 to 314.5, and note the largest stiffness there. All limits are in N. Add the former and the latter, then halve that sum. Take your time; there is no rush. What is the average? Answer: 1.18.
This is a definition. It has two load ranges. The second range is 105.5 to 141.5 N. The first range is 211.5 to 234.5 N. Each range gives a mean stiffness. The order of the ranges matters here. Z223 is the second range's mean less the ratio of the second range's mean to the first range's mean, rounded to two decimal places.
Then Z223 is 0.26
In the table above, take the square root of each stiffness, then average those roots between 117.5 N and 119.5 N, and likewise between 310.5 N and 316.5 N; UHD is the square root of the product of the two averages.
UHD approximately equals 1.108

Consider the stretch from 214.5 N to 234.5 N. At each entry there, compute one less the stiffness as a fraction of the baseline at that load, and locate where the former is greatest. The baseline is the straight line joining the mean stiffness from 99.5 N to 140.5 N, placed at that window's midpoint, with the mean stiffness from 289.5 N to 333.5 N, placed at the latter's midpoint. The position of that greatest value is 230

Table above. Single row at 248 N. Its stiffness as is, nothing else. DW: 1.42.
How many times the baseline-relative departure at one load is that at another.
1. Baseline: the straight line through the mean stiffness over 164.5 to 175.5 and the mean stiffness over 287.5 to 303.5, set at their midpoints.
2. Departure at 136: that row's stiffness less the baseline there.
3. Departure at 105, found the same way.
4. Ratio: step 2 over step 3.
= 6.3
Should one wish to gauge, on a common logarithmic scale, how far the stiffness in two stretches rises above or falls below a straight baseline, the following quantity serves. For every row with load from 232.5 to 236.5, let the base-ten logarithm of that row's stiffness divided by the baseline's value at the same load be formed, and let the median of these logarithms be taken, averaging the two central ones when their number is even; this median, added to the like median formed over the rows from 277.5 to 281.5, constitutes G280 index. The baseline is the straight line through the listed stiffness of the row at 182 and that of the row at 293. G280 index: 0.048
